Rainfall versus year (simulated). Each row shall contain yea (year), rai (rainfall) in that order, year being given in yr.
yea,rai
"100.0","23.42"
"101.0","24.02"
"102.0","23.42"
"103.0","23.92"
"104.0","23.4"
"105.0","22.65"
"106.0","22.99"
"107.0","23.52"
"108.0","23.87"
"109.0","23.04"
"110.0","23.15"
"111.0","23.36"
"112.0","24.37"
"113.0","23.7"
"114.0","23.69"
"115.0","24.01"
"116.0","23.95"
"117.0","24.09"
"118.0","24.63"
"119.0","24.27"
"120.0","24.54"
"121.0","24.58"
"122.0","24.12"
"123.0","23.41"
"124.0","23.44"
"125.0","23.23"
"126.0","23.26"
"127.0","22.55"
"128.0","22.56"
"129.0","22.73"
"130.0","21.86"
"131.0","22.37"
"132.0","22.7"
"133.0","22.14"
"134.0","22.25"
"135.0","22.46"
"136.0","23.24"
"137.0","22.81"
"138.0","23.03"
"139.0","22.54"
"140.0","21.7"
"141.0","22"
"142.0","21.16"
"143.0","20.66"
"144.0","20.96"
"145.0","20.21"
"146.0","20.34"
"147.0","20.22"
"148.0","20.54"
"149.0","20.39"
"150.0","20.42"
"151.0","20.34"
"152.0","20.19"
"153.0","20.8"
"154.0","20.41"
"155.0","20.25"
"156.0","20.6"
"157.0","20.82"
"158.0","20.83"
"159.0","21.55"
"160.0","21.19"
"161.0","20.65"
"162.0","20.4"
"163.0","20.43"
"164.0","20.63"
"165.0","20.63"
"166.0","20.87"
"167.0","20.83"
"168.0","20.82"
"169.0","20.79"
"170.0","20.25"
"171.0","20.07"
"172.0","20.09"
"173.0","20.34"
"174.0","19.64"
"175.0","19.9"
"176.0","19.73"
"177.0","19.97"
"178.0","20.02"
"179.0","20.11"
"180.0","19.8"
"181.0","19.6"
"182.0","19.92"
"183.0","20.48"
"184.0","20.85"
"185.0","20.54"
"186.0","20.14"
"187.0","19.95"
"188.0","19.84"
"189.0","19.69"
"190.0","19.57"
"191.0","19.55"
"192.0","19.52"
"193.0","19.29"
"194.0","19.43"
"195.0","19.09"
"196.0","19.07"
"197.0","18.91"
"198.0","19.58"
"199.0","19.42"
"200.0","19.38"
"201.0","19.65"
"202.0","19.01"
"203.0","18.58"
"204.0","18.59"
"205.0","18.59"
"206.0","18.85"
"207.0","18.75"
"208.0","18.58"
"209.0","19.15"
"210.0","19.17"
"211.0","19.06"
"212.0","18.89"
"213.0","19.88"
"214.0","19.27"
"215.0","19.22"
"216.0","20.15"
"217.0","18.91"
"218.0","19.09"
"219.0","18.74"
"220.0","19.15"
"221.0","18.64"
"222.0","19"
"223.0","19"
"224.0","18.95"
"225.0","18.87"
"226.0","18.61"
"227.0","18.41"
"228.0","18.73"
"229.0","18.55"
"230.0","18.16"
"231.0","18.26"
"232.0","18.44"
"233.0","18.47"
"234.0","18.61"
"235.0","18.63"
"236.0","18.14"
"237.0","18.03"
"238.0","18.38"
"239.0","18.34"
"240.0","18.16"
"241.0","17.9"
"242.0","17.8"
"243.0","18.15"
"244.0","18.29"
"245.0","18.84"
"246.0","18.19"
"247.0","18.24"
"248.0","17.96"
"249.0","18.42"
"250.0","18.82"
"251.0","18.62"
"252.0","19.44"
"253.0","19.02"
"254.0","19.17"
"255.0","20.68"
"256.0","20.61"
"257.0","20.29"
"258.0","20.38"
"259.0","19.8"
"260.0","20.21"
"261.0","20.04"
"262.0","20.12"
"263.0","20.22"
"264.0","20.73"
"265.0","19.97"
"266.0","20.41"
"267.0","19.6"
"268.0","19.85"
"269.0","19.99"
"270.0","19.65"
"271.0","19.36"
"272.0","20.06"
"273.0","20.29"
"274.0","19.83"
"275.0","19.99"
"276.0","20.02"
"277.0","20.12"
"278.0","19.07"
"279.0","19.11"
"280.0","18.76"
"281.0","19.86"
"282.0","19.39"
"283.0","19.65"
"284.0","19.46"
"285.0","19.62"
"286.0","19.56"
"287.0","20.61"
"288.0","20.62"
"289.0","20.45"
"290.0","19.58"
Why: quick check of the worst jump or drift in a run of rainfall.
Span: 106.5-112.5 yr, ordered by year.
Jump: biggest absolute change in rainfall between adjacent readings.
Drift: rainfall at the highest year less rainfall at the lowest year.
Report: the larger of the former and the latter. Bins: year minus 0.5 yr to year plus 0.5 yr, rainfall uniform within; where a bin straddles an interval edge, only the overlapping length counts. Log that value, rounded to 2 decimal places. 1.01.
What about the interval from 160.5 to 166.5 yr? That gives 0.25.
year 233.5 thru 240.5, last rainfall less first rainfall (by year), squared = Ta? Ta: 0.20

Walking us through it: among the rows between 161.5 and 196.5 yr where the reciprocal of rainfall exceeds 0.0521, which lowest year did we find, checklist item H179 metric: 195.0 yr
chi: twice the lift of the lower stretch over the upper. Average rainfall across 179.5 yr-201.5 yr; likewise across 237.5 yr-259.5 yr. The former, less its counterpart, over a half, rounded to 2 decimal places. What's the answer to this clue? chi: 1.62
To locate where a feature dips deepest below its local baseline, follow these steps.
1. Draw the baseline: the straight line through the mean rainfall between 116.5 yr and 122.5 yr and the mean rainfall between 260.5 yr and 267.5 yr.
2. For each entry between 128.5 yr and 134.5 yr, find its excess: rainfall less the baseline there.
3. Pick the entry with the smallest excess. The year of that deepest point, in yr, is 130.0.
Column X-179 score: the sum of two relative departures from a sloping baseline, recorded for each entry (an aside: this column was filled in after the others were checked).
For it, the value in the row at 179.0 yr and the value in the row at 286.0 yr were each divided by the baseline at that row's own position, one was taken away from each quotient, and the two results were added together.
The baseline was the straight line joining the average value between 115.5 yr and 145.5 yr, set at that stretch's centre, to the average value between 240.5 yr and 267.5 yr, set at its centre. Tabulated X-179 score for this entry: 0.00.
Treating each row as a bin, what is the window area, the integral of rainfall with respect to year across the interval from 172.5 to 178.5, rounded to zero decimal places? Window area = 120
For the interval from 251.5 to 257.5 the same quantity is 119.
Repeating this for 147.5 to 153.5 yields 123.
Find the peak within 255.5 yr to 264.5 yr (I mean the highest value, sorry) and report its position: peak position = 264.0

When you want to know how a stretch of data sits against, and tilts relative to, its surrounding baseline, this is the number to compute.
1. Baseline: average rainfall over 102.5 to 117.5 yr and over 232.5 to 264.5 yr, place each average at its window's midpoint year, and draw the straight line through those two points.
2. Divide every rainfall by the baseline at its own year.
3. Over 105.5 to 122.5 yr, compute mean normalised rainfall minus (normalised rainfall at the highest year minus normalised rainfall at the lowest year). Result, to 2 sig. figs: 0.95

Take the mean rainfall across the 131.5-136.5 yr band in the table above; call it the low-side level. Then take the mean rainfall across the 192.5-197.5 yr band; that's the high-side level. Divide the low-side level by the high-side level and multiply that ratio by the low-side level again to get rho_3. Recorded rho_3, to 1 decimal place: 26.6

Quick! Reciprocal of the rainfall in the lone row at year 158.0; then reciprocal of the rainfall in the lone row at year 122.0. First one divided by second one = 1.16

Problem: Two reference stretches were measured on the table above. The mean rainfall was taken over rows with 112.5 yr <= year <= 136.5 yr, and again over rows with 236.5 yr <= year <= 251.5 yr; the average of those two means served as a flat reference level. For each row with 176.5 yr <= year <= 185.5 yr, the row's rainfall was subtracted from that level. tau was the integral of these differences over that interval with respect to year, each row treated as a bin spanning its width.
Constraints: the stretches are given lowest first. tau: 6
